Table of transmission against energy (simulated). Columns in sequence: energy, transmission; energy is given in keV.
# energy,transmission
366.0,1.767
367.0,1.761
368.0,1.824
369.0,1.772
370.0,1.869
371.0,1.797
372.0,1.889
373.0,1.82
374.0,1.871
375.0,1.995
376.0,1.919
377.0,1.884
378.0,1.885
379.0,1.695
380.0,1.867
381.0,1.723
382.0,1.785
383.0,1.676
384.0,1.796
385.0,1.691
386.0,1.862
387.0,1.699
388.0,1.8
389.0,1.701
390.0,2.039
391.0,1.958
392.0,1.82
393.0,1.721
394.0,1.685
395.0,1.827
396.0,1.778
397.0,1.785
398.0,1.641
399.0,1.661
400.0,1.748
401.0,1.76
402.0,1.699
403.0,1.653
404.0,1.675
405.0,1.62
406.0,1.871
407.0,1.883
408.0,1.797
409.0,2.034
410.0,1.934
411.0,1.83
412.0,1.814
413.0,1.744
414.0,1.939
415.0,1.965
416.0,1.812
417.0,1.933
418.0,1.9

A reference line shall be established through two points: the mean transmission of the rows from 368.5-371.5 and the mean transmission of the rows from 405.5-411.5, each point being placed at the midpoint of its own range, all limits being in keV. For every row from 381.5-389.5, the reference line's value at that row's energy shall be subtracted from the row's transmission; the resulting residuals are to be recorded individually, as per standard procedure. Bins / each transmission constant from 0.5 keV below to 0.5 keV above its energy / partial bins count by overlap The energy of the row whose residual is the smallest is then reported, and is 383.0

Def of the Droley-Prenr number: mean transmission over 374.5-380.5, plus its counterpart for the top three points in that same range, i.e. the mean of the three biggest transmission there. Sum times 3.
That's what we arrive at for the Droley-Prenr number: 11.42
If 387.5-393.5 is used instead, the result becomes 11.34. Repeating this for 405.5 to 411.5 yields 11.53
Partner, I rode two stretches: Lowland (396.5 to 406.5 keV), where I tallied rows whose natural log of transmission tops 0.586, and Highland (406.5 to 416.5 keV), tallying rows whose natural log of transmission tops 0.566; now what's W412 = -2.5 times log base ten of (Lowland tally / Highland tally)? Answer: 2.4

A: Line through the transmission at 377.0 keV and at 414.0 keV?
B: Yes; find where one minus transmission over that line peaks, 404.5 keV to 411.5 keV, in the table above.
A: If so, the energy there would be 405.0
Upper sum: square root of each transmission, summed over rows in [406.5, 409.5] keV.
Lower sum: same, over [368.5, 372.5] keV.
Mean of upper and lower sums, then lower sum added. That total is 10.2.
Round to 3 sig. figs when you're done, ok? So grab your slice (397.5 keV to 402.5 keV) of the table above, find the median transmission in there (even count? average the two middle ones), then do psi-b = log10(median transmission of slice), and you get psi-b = 0.230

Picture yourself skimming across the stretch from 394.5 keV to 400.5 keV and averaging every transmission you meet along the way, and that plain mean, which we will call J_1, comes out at 1.74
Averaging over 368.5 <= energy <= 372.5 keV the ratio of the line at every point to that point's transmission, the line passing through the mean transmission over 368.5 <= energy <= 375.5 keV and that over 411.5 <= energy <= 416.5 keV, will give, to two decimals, 1.02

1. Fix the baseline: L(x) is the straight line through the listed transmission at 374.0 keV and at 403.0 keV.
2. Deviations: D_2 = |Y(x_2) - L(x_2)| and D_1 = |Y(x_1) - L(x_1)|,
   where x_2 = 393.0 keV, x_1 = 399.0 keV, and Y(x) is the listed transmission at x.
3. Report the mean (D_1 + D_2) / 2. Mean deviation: 0.015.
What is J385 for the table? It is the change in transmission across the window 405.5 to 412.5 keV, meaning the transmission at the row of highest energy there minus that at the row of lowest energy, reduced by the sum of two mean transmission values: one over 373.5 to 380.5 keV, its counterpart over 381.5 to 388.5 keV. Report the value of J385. -3.69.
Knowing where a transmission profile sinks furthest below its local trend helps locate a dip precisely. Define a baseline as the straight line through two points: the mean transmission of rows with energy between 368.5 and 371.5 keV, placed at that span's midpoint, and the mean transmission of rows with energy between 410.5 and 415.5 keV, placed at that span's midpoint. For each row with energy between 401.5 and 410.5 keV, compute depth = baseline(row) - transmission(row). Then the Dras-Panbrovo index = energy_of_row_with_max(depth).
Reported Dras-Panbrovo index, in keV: 405.0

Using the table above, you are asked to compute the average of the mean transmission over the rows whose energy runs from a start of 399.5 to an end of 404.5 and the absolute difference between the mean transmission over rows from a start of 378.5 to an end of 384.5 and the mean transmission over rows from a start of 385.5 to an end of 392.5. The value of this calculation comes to 0.89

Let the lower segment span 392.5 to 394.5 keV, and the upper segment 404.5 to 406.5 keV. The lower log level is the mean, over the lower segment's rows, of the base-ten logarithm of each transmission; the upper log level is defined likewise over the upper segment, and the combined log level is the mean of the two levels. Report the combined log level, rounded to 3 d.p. 0.236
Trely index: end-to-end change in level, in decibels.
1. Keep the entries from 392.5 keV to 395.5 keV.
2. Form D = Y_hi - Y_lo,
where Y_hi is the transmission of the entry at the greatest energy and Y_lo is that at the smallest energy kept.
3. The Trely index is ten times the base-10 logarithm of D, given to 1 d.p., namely -9.7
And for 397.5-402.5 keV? -12.4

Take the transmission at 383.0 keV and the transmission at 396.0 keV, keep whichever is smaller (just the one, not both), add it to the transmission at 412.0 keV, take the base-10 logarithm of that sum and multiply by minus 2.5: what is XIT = -1.36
